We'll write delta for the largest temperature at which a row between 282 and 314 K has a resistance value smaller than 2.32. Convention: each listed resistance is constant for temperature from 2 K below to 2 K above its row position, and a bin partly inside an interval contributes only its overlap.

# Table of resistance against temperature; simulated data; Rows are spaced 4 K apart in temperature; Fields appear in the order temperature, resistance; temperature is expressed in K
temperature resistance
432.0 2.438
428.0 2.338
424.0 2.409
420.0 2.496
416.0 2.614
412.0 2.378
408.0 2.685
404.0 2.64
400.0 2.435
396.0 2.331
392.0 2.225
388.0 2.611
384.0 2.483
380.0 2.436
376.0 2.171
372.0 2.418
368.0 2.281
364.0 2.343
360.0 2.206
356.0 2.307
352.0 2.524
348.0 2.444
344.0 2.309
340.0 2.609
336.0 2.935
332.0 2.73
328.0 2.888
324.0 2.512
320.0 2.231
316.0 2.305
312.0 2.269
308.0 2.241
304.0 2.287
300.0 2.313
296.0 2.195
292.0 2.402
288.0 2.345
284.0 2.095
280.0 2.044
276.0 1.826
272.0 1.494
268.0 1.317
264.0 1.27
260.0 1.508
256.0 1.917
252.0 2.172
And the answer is 312.0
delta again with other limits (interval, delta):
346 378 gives 376.0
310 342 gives 320.0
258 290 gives 284.0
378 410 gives 392.0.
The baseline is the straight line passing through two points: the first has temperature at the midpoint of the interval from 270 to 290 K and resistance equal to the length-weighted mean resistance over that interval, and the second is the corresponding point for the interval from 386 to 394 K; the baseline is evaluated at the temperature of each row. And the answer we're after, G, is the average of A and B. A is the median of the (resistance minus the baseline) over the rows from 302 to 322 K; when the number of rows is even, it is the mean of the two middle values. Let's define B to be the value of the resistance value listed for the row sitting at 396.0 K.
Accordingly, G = 1.25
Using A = 0.18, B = 2.331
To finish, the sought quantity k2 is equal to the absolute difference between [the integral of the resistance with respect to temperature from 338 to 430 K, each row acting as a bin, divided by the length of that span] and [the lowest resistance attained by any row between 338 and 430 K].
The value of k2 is 0.25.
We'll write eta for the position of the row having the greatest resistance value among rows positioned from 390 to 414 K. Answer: 408.0 K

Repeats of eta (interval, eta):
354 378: 372.0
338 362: 340.0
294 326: 324.0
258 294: 292.0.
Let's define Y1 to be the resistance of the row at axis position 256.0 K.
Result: 1.917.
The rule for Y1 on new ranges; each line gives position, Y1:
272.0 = 1.494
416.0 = 2.614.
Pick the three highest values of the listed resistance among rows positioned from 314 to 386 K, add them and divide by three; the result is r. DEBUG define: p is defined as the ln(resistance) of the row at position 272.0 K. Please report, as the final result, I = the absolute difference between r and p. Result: 2.4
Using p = 0.40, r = 2.9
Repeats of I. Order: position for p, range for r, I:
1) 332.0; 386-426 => 1.6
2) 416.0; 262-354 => 1.9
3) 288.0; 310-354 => 2.0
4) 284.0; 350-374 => 1.7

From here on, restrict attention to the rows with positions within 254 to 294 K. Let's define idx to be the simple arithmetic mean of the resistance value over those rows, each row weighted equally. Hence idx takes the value 1.82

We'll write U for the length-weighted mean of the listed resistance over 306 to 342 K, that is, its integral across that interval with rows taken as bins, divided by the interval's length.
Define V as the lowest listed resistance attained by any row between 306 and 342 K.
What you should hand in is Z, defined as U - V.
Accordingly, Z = 0.29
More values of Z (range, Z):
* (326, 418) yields 0.31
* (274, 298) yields 0.33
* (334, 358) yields 0.21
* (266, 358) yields 0.97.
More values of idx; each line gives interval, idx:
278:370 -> 2.38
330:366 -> 2.49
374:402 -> 2.38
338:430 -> 2.42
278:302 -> 2.23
